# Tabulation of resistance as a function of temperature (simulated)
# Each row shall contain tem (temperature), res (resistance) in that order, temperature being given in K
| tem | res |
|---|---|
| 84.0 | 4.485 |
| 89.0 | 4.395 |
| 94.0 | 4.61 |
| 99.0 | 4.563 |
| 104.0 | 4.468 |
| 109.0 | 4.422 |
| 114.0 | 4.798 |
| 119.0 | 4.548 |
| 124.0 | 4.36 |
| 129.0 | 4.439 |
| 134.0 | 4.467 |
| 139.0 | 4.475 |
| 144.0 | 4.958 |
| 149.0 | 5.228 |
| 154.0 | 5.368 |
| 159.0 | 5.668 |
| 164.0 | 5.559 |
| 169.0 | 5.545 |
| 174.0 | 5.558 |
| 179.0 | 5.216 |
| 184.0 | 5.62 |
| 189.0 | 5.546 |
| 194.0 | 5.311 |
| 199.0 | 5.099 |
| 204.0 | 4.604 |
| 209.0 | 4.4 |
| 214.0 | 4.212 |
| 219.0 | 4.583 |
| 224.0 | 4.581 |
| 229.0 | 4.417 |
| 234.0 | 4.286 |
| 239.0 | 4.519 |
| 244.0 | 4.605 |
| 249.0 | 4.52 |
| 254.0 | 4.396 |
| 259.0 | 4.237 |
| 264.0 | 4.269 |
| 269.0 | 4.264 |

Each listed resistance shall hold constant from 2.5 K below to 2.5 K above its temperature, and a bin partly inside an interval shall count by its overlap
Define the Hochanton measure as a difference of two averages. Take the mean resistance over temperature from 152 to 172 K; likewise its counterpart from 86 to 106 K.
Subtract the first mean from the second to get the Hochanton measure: -1.0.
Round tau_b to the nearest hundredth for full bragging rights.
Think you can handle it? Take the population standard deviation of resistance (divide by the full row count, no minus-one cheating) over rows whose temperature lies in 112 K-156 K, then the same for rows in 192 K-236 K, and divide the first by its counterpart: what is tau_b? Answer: 1.01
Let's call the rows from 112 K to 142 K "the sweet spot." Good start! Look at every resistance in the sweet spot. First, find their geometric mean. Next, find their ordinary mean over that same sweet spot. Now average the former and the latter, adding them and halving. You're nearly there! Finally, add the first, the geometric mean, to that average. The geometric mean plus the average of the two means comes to 9.0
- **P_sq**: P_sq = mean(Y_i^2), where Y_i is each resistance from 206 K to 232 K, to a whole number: 20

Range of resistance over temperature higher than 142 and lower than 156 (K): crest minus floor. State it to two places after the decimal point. 0.41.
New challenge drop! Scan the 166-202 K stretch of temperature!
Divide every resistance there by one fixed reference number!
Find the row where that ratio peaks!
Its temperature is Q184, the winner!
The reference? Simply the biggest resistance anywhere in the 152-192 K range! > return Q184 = 184.0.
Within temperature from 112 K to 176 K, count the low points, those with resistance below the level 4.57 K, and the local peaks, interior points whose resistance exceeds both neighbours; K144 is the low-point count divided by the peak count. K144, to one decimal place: 5.0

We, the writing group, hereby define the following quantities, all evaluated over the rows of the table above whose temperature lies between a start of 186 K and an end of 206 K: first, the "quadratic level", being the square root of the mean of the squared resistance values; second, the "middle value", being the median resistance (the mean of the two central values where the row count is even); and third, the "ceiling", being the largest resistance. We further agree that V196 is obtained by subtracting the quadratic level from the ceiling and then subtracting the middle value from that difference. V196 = -4.8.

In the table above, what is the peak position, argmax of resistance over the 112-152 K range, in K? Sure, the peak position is 149.0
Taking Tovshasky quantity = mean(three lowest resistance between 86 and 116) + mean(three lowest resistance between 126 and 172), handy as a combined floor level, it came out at 8.89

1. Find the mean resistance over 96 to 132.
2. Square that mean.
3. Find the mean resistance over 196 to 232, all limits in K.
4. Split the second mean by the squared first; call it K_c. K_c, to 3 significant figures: 0.224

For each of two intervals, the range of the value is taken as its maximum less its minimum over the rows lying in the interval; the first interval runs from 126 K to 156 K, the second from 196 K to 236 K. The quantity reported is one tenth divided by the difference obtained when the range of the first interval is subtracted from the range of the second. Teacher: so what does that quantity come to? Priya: -2.4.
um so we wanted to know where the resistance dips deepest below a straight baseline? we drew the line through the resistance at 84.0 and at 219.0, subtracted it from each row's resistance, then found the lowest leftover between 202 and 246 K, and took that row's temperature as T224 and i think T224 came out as 214.0 K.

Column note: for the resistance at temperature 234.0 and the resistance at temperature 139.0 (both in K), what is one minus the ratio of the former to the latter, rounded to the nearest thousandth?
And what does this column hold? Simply 0.042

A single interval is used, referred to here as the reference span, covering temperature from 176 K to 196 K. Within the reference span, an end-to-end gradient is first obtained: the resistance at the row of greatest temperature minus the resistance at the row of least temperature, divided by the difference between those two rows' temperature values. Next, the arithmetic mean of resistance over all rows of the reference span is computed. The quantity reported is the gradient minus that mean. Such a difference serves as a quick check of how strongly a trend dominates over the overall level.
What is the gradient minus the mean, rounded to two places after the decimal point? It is -5.42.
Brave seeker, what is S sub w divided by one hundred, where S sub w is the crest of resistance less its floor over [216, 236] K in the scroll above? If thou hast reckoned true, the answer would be 0.0030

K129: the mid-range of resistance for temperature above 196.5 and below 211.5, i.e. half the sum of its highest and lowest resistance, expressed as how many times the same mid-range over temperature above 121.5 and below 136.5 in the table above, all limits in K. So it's 1.08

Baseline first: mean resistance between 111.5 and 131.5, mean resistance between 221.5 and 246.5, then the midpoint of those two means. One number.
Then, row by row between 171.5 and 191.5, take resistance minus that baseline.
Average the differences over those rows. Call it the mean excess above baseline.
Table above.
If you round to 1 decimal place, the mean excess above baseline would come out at 1.0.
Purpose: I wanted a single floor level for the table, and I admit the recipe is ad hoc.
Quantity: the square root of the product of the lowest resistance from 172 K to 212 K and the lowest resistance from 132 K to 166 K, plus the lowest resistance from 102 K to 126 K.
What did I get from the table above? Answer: 8.79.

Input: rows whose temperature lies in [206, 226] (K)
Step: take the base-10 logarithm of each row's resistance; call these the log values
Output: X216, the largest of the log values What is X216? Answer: 0.661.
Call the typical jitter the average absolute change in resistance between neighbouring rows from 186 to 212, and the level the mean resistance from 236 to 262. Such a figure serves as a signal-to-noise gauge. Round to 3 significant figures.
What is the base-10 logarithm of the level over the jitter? 1.19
